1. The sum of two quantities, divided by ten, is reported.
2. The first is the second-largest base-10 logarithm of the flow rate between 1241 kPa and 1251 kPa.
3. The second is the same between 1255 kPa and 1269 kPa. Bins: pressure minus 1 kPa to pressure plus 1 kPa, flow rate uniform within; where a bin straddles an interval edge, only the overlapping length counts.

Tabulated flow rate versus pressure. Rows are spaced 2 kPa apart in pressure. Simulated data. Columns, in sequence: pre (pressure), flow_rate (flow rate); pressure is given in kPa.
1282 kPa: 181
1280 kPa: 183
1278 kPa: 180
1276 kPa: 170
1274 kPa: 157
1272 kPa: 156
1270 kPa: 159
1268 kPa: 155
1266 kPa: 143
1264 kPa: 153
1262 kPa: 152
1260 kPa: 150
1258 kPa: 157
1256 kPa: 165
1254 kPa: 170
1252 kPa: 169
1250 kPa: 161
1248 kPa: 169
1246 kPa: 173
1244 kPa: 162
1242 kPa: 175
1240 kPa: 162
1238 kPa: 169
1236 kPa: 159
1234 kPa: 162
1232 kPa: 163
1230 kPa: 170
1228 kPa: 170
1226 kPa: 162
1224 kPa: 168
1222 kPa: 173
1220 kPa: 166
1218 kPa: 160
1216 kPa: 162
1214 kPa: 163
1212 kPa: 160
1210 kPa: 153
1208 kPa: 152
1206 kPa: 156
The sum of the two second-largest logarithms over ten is 0.443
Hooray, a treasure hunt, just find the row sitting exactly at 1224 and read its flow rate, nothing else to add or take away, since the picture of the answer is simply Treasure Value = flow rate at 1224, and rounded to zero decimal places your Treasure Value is 168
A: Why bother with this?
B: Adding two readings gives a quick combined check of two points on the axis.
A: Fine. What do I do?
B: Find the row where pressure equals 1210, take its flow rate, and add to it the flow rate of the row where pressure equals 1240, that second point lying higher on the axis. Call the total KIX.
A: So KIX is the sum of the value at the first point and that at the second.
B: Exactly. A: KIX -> 315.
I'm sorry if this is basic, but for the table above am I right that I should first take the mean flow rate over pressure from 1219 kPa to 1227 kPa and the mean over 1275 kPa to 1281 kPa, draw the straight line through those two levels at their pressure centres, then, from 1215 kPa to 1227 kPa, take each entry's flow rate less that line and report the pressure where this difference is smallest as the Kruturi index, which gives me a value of 1218 kPa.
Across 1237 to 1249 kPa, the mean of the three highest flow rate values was 172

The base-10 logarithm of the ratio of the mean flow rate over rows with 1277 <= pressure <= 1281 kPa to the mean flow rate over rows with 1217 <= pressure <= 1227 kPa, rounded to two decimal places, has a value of 0.04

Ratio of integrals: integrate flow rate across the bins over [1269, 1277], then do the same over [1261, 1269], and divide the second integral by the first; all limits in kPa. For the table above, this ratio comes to 0.94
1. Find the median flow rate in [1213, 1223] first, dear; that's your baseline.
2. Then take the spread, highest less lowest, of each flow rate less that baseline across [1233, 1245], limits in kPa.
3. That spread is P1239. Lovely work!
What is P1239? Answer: 16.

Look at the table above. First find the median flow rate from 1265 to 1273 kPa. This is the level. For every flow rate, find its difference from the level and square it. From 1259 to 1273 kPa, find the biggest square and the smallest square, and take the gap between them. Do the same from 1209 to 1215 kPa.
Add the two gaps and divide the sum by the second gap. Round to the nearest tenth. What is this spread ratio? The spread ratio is 4.1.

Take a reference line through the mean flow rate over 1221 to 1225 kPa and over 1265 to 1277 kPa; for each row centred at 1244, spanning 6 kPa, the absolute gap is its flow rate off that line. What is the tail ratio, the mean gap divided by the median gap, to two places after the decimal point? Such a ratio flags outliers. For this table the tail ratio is 0.79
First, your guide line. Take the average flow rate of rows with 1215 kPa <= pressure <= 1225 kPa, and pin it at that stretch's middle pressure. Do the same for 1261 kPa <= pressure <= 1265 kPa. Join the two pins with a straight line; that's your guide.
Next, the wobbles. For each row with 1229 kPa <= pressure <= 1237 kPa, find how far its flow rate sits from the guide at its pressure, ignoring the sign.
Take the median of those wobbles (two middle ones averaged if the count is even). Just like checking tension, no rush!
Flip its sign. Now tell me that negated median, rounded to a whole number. -1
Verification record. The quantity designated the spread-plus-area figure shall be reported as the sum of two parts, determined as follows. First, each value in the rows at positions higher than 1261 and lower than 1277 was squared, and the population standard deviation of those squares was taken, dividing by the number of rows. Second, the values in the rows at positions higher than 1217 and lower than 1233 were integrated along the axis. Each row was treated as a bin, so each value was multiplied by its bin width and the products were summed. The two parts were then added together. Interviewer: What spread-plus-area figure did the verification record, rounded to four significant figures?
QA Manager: 4882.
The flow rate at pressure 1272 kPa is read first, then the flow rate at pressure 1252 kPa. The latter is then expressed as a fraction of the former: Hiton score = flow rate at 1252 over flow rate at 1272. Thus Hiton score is 1.08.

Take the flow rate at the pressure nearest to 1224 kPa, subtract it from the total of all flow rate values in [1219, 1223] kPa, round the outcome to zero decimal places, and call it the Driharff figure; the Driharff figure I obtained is 171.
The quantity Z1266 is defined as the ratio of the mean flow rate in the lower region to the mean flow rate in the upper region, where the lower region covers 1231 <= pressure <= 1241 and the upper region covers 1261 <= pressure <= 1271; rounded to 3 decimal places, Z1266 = 1.070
